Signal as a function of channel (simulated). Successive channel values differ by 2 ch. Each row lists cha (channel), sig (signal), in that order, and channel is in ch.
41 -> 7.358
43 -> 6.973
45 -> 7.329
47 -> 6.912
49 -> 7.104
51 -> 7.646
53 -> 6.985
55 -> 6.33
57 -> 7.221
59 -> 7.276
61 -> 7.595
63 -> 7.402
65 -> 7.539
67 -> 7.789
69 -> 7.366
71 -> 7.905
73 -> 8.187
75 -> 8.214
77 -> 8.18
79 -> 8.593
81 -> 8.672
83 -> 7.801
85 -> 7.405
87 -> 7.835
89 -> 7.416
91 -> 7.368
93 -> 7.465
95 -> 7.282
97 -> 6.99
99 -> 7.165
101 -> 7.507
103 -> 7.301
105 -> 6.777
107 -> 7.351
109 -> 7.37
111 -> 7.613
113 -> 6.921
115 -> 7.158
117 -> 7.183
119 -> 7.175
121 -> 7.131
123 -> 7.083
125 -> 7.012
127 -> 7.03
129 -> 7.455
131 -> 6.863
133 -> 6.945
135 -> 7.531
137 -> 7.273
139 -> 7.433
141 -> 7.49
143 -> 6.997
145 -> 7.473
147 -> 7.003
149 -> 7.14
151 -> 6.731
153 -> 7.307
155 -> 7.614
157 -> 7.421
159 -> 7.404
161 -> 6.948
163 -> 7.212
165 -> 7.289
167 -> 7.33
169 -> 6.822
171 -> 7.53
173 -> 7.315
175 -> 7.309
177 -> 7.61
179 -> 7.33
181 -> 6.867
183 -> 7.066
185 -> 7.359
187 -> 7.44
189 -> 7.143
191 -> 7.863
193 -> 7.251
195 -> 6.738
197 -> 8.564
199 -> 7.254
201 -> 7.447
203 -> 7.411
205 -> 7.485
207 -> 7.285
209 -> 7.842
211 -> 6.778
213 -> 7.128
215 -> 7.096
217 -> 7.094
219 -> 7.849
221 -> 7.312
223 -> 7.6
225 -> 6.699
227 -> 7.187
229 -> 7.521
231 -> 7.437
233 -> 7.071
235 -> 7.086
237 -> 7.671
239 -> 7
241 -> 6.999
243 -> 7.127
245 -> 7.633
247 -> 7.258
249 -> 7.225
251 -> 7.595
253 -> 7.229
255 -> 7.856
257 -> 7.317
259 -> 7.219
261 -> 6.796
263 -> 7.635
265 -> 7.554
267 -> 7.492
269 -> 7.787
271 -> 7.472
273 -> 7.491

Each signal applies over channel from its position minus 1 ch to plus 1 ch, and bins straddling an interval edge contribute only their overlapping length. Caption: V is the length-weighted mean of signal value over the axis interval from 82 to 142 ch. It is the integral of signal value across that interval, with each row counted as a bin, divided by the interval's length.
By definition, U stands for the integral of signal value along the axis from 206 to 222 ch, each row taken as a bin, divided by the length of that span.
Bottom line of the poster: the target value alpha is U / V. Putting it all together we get 1.00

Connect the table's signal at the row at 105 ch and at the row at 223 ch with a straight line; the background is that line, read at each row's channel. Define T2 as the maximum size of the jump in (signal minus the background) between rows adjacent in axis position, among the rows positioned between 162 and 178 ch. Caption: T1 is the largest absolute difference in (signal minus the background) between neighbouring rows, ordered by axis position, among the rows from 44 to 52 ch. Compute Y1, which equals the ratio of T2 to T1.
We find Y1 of 1.3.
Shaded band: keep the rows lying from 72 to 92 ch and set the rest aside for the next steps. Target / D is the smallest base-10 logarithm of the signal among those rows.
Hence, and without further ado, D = 0.867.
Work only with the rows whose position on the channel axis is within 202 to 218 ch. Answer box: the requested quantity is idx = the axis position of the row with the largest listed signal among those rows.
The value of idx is 209 ch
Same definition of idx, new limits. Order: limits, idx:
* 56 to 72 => 71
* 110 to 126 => 111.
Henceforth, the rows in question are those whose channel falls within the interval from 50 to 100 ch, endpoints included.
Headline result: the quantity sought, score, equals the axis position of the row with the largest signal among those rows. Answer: 81 ch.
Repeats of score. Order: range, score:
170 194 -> 191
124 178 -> 155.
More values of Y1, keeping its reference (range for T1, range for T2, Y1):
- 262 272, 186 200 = 5.5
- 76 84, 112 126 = 0.3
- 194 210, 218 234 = 0.5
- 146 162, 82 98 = 0.8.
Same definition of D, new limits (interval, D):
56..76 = 0.859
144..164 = 0.828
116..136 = 0.837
